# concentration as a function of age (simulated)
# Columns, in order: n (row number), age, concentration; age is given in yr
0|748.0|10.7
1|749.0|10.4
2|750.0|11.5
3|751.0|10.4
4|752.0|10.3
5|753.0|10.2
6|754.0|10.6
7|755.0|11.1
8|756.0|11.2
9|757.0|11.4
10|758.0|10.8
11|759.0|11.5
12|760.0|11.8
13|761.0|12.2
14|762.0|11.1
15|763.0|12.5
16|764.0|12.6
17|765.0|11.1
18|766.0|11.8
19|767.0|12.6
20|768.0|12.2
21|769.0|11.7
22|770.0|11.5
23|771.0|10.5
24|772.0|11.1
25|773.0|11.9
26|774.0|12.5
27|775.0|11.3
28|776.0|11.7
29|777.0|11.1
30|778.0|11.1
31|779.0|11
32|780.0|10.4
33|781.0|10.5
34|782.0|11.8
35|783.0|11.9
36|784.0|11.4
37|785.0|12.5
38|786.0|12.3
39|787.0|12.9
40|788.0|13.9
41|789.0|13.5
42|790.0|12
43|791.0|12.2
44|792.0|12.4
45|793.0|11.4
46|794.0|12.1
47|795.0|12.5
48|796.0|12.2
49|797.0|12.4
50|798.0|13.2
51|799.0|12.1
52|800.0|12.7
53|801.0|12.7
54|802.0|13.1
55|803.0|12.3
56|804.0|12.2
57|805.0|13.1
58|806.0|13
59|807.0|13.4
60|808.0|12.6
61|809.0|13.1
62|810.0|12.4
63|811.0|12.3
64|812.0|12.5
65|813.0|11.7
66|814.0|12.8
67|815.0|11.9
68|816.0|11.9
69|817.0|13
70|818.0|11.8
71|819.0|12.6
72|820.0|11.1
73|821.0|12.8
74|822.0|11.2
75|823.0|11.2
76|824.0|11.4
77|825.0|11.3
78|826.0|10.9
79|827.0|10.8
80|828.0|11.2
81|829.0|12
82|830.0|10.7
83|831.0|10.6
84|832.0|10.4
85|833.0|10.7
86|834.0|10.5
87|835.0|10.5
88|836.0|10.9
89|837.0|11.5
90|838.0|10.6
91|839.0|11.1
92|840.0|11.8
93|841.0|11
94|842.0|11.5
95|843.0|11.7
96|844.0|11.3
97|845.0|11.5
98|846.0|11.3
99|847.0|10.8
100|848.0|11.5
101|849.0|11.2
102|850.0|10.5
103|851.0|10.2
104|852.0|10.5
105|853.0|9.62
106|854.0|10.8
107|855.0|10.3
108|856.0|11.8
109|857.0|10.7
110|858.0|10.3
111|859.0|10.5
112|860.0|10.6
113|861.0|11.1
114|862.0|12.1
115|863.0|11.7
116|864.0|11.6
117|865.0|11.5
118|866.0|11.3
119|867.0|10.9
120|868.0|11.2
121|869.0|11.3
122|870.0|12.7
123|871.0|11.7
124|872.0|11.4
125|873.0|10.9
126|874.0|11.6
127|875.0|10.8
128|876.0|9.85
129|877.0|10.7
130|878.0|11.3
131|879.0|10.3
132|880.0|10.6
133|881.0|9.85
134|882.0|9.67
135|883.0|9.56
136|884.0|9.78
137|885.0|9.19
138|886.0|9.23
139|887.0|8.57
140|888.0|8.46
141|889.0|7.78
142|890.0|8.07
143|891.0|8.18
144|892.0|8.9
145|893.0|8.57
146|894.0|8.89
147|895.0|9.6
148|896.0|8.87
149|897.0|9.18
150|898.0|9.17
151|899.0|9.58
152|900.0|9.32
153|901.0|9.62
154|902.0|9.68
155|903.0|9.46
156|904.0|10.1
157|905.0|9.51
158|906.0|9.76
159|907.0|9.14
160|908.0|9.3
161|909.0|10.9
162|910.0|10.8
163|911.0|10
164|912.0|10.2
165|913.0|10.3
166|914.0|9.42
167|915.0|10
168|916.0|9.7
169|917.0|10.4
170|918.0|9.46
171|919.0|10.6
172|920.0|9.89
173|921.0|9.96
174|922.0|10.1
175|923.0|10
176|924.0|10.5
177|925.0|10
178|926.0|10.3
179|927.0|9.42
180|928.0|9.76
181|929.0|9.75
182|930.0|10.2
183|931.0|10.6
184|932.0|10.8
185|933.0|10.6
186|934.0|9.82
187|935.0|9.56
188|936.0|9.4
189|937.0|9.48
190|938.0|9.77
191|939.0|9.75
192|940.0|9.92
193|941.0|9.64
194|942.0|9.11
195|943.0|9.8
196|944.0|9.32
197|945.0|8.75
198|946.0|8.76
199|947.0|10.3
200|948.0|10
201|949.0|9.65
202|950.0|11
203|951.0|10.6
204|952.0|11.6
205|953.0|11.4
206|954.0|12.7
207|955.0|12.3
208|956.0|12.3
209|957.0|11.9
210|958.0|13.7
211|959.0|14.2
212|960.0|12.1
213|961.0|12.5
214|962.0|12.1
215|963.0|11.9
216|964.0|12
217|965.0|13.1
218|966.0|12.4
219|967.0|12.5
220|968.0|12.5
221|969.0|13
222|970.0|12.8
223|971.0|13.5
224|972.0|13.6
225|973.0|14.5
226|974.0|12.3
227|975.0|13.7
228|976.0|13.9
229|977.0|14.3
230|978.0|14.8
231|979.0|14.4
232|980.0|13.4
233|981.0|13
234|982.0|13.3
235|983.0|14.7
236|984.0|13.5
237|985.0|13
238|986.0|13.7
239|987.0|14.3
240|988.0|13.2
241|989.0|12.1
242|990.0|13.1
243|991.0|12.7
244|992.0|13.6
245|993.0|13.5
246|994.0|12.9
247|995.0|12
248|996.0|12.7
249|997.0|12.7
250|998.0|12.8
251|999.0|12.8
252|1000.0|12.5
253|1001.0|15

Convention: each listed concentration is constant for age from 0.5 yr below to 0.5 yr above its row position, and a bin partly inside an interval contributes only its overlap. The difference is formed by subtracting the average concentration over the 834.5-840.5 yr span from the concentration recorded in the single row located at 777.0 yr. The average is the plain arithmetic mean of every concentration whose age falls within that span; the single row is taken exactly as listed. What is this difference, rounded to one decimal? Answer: 0.0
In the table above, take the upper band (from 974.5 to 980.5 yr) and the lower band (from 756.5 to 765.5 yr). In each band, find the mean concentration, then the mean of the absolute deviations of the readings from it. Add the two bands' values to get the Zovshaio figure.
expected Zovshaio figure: 0.96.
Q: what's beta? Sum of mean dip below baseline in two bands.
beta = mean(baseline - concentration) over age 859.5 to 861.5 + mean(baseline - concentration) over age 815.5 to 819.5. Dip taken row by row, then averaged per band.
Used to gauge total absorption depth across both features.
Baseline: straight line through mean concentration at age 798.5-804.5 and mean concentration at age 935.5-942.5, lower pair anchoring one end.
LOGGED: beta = 0.3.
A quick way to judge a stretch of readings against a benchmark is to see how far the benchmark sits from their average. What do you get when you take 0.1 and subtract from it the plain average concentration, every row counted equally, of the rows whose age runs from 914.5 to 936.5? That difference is -9.9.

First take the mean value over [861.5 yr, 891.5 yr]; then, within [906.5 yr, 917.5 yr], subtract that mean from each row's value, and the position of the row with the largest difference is 909.0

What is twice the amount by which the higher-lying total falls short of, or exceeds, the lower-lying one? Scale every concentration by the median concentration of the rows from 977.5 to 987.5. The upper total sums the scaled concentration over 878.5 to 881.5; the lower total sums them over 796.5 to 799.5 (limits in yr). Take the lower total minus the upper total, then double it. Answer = 1.0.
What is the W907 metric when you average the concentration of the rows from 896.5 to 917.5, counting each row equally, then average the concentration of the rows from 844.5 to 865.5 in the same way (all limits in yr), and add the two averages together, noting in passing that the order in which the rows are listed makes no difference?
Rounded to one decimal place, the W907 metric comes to 20.7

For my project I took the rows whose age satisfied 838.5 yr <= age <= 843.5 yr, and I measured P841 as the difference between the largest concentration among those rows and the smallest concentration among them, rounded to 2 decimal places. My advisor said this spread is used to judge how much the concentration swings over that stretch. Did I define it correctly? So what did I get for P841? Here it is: 0.80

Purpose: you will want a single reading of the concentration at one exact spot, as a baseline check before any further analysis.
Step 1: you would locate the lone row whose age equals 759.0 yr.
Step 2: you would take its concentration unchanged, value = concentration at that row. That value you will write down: 11.5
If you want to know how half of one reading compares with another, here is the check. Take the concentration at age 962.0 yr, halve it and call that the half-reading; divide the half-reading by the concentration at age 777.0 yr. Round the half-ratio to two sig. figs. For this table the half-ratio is 0.55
